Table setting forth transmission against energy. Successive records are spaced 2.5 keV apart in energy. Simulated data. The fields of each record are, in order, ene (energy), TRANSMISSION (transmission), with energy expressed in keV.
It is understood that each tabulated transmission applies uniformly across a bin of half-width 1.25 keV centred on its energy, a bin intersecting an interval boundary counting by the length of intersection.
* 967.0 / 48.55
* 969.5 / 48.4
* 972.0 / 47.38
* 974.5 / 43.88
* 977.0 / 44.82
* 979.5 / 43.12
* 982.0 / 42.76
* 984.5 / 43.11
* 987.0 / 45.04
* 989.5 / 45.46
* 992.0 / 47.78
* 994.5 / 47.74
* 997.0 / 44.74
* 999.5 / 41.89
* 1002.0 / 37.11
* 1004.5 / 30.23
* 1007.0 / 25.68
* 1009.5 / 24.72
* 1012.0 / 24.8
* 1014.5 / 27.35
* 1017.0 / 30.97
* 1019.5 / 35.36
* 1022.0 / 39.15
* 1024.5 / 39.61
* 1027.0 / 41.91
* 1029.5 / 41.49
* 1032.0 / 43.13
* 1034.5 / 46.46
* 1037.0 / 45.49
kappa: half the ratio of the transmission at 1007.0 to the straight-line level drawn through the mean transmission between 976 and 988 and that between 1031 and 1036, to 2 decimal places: 0.29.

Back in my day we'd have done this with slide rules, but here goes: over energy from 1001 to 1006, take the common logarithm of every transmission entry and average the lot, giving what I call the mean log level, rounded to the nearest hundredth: 1.52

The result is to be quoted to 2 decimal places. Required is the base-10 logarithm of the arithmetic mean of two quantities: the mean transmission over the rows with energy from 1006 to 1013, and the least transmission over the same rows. 1.40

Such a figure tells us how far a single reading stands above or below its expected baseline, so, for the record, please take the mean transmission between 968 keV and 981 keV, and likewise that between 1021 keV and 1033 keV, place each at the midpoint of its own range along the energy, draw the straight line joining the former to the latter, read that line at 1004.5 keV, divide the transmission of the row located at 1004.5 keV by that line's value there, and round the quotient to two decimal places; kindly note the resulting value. 0.70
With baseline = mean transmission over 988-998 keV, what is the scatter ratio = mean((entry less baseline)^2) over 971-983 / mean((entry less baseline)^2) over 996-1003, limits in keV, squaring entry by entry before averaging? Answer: 0.19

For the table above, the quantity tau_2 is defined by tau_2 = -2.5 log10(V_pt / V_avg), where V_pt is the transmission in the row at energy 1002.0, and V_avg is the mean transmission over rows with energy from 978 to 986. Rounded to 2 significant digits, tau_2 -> 0.16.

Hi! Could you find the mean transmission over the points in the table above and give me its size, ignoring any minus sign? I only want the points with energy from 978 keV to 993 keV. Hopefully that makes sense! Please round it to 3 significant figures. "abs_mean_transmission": 44.5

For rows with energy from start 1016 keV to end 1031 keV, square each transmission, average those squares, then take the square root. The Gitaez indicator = 38.3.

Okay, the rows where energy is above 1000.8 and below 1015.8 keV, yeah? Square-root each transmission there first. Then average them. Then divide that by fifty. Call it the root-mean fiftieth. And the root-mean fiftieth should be 0.106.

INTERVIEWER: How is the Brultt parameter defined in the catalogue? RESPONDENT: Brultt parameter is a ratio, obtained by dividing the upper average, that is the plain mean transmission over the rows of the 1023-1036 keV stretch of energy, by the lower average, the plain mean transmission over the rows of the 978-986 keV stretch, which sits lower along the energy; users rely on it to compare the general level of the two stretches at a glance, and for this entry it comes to 0.99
